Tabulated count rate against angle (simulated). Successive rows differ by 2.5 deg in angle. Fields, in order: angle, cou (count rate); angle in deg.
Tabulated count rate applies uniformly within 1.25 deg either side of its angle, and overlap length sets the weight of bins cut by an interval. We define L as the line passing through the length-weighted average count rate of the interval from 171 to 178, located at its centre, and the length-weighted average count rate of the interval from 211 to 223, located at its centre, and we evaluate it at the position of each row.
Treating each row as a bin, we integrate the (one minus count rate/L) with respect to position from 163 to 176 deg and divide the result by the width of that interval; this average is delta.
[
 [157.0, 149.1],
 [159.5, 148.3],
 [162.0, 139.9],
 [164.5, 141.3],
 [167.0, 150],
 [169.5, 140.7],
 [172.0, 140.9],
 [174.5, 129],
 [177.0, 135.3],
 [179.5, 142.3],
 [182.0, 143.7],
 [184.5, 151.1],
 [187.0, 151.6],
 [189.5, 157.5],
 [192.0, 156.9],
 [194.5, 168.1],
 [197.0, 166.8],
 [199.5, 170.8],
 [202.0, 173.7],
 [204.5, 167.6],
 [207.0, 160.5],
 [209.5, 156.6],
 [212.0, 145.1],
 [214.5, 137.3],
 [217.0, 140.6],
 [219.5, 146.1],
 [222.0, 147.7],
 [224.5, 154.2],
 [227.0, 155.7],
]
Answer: -0.05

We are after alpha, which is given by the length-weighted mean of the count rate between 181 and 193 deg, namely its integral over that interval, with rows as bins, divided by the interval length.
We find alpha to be 152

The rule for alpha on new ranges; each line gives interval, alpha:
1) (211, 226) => 145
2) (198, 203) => 172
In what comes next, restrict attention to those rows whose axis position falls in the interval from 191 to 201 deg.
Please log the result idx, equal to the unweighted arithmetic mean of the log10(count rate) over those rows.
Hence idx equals 2.22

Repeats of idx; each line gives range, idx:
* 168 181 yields 2.14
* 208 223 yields 2.16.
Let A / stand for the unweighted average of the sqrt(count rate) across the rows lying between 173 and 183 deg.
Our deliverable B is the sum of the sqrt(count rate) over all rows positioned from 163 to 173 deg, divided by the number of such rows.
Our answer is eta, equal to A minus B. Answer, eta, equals -0.2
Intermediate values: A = 11.7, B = 12.0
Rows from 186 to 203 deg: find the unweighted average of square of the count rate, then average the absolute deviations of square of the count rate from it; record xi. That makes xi 2312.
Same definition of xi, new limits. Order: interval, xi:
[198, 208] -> 1374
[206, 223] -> 1867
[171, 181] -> 1289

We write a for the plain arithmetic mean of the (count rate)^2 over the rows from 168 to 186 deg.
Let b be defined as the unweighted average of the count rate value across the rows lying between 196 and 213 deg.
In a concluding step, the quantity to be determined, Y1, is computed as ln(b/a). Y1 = -4.80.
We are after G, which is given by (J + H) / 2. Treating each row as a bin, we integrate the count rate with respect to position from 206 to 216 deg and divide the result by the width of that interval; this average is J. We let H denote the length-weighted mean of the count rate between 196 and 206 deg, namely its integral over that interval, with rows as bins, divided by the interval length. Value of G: 159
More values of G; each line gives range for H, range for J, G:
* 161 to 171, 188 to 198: 152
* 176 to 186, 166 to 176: 142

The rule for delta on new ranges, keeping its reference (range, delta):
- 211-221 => 0.00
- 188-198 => -0.17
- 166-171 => -0.08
